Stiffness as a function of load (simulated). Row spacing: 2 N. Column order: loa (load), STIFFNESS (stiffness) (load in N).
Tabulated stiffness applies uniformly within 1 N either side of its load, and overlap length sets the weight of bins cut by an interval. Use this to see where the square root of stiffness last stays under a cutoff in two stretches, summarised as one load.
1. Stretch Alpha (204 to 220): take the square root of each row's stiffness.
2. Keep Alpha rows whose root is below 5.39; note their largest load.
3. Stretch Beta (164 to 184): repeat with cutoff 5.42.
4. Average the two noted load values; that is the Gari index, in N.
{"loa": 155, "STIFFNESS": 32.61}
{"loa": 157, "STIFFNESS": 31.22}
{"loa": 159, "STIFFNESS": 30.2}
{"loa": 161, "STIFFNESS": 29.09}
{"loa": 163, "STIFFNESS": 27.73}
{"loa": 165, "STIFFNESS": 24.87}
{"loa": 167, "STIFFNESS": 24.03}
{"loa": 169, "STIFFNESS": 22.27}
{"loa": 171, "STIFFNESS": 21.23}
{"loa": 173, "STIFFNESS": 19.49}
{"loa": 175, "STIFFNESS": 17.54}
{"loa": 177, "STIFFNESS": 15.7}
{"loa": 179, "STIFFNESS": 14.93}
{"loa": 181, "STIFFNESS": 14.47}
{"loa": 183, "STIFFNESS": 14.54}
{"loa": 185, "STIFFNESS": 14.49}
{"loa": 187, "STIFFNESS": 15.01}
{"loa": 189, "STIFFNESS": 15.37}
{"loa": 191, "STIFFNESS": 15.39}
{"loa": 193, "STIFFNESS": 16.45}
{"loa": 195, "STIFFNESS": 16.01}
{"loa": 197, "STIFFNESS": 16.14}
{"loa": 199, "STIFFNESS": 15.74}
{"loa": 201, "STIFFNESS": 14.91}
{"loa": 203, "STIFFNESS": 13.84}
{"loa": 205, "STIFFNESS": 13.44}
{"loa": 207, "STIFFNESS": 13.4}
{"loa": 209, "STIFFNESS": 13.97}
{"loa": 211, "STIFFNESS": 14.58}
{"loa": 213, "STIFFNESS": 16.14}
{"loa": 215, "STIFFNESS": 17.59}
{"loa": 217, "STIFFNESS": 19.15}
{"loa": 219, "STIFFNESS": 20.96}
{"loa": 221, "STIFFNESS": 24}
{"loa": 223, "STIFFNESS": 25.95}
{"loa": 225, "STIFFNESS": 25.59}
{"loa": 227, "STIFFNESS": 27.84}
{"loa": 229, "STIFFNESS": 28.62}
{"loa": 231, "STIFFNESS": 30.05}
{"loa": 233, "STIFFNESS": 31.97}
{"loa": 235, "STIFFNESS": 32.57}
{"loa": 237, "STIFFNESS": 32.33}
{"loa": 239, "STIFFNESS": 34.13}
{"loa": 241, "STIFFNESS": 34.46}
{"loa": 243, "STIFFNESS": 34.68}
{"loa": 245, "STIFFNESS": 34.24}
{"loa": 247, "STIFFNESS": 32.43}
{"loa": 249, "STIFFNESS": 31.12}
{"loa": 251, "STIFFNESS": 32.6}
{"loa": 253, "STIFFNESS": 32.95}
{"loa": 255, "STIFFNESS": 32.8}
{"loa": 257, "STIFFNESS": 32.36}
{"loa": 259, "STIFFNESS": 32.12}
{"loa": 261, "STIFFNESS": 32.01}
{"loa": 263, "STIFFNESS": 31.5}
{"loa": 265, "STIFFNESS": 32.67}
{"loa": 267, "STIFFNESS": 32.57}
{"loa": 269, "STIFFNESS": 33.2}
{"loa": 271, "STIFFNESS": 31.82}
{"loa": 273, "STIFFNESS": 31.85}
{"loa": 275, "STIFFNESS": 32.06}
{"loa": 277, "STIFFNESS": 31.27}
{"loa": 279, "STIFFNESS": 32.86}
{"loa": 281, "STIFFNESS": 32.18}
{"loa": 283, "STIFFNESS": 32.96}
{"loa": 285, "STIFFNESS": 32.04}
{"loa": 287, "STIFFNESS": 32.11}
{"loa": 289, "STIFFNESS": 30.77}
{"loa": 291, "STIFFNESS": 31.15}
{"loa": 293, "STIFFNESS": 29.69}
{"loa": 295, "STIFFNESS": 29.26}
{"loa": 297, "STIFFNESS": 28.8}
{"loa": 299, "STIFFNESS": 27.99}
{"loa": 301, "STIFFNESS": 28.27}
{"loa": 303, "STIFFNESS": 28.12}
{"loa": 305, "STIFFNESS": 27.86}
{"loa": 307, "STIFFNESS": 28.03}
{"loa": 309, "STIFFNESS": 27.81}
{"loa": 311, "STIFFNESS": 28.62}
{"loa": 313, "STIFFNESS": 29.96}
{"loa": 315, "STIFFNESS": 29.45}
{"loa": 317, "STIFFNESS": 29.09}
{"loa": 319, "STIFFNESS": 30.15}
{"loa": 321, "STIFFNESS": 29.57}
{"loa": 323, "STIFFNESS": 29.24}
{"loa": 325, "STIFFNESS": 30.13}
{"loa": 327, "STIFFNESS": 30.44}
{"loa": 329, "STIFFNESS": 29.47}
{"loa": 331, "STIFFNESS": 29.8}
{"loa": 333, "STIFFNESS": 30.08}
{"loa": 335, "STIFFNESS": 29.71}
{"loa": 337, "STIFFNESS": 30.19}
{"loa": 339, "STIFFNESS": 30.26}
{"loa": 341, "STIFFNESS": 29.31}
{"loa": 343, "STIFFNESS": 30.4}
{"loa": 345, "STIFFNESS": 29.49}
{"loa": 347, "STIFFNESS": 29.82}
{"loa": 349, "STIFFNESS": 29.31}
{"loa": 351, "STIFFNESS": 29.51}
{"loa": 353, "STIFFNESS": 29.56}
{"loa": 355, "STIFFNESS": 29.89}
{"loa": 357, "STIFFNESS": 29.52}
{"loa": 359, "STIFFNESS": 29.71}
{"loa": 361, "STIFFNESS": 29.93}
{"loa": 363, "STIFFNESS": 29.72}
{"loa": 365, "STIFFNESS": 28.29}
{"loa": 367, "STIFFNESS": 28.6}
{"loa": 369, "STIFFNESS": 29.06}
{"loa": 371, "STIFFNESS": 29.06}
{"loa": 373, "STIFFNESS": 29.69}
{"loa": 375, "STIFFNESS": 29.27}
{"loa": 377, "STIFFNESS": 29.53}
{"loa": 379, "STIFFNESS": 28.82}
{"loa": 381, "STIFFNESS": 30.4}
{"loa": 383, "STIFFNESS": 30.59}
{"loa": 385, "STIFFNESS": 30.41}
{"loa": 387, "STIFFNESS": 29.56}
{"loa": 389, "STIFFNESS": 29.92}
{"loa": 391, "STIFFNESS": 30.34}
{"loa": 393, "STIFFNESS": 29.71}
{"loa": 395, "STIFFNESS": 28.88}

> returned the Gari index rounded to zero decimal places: 201 N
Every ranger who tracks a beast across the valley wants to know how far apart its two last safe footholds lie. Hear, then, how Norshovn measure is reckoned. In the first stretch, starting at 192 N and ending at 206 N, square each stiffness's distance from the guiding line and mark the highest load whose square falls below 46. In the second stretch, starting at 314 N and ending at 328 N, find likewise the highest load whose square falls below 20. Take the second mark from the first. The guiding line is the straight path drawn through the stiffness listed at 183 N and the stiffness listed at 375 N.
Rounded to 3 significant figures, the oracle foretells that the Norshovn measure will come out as -118 N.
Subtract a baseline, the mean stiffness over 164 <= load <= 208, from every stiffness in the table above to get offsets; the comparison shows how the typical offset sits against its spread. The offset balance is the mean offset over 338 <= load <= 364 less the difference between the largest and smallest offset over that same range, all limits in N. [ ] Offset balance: 12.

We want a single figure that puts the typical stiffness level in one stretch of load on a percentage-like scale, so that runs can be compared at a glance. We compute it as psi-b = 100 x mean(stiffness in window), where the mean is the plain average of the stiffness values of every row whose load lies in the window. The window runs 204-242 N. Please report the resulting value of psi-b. 2404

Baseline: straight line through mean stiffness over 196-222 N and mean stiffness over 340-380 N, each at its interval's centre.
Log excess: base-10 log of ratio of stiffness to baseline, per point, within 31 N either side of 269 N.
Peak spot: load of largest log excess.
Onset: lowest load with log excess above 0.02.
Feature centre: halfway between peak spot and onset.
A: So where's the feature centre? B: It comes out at 240 N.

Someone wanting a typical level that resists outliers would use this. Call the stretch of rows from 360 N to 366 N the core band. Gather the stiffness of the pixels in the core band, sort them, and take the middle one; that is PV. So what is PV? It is 29.7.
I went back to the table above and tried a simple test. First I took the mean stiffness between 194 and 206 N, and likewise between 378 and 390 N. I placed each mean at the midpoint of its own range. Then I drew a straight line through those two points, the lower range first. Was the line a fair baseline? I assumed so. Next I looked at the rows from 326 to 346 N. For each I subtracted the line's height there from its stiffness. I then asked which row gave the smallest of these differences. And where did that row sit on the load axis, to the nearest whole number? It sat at 345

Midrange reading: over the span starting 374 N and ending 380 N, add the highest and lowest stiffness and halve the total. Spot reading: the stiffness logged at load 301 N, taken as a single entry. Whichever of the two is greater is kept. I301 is 29.2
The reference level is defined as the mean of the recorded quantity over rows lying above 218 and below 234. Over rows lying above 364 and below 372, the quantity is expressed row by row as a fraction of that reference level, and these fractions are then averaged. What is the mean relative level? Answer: 1.07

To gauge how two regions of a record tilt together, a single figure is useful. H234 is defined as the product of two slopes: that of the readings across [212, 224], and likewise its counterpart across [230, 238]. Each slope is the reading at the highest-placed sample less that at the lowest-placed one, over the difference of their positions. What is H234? 0.37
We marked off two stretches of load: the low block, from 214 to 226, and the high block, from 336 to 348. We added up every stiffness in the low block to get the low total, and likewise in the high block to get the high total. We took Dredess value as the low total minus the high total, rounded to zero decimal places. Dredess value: -46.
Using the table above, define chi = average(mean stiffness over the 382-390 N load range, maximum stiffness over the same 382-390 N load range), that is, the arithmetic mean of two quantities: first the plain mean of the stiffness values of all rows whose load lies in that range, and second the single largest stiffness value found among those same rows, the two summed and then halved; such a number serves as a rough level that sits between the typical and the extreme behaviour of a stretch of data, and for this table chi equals 30.4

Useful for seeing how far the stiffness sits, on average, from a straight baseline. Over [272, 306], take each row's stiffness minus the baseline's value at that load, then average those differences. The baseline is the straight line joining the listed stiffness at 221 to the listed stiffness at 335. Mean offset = 3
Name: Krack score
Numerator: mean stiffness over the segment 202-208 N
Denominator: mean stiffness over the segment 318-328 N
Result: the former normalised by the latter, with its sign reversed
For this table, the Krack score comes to -0.45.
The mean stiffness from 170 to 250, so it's 21.5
